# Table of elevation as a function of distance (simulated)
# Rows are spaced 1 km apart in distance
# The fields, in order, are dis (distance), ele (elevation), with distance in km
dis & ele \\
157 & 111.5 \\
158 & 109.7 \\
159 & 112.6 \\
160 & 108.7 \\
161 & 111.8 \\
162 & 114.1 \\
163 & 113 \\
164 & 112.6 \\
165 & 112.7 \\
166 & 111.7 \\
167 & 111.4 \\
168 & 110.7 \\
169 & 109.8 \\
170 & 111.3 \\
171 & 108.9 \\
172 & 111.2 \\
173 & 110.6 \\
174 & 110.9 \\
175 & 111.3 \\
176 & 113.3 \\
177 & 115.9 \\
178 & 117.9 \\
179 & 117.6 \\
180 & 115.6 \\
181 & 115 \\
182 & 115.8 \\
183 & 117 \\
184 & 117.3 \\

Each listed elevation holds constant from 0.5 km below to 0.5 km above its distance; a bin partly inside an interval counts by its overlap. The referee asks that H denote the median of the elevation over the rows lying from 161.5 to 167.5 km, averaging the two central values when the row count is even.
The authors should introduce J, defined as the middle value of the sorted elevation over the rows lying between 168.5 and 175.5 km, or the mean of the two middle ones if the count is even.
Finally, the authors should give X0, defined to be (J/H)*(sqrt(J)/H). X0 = 0.092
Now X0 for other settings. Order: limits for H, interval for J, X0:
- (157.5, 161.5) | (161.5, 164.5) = 0.098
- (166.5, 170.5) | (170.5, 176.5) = 0.095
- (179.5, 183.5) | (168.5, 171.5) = 0.086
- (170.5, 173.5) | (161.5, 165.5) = 0.098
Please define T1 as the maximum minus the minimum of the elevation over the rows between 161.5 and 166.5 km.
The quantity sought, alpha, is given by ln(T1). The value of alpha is 0.9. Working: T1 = 2.4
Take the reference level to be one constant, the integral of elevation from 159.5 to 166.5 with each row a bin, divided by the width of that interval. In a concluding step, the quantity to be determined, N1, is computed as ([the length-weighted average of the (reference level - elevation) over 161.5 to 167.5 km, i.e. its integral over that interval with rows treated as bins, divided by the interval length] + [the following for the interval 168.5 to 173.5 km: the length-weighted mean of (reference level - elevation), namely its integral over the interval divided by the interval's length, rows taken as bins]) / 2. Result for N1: 0.6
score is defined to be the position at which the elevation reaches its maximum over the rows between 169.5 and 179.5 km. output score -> 178 km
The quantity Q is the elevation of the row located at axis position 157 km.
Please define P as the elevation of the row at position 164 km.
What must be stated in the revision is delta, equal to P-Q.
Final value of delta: 1.1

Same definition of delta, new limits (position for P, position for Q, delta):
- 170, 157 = -0.2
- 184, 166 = 5.6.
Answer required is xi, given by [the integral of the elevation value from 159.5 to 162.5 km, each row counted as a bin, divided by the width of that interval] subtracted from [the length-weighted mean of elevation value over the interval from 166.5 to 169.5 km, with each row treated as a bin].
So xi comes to -1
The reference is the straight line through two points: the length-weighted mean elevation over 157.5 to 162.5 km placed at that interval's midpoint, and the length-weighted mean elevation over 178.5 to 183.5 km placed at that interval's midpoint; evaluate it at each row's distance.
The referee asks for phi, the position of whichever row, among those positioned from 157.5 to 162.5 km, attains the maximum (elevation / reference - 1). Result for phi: 162 km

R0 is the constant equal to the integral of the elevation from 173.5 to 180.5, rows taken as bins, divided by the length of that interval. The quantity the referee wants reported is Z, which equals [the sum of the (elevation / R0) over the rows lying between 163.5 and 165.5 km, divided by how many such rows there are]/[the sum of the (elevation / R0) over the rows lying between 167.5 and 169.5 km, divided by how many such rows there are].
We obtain 1.022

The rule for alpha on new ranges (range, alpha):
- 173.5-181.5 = 1.9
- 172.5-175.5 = -0.4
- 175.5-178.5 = 1.5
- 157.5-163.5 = 1.7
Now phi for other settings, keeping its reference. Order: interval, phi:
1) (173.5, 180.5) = 178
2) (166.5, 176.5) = 167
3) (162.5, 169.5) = 163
